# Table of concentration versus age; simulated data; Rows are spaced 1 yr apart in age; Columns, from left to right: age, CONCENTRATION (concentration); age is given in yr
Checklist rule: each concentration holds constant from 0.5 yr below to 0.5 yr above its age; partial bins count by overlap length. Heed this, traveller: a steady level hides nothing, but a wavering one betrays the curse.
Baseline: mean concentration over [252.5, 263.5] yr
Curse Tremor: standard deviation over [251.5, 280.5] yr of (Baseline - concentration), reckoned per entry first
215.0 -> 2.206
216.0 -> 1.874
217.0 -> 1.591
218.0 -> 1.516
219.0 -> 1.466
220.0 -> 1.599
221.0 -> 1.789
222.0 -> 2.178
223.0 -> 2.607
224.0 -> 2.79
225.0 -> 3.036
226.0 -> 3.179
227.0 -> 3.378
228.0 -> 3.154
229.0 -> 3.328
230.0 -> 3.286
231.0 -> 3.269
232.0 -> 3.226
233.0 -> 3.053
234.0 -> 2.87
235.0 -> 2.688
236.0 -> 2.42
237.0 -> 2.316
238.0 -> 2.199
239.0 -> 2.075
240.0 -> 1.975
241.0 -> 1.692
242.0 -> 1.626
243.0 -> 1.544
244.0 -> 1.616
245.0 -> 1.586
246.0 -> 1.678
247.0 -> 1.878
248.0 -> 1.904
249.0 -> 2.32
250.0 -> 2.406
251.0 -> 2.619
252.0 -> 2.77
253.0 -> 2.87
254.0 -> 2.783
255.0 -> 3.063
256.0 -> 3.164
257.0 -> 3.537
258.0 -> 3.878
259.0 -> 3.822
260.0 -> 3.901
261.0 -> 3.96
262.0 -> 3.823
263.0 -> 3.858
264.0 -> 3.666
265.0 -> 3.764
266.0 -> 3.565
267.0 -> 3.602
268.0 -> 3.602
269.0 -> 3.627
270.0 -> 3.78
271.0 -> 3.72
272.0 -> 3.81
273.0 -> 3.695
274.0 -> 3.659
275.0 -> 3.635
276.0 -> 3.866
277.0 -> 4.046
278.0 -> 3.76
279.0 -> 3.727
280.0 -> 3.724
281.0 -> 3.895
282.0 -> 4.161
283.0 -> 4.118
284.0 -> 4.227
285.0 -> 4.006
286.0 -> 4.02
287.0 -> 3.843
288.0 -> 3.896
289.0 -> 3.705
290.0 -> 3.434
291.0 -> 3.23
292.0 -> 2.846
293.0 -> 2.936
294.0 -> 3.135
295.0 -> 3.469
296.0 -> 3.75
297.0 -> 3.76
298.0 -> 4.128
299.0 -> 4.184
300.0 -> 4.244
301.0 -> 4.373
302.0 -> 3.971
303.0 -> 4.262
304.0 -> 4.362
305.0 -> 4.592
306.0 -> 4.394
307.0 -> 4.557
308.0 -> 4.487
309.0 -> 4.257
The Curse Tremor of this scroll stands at 0.3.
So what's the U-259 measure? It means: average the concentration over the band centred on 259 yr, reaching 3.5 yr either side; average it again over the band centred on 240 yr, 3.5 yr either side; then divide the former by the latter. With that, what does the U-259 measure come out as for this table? 1.9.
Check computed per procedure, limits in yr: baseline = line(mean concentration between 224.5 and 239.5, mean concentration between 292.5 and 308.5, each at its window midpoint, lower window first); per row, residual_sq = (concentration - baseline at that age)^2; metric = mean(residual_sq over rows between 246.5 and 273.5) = 0.28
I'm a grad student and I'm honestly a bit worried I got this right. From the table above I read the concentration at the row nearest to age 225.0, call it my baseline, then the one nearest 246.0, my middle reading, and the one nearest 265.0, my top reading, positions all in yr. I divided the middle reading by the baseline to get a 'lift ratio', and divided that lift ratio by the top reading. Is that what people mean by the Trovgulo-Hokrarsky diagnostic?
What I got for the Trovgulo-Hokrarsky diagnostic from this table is 0.15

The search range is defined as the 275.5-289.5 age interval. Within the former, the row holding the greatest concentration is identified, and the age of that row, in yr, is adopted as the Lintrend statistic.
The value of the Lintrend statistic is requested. 284.0 yr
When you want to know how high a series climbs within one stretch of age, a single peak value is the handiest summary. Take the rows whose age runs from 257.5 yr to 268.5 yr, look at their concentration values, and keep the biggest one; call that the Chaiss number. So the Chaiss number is 3.96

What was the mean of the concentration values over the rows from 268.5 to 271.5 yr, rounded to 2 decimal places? 3.71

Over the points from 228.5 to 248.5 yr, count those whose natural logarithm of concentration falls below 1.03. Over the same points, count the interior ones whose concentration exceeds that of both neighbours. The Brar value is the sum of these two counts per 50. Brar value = 0.30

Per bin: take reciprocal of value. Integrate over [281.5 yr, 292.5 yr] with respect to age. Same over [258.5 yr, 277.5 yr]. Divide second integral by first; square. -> 2.9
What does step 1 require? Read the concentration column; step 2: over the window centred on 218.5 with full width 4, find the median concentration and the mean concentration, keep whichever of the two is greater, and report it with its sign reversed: -1.6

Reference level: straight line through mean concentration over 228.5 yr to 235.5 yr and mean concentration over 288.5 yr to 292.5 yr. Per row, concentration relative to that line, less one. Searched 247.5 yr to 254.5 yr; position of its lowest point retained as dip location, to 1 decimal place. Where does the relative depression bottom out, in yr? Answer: 248.0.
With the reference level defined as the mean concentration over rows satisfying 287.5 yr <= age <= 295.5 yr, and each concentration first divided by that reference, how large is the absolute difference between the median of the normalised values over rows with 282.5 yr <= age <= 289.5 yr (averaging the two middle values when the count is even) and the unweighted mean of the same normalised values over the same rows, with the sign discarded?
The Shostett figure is 0.010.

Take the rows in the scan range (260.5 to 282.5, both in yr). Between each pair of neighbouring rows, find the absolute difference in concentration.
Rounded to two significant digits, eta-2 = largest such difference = 0.29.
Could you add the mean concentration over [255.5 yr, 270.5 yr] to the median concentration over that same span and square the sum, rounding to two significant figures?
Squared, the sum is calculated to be 56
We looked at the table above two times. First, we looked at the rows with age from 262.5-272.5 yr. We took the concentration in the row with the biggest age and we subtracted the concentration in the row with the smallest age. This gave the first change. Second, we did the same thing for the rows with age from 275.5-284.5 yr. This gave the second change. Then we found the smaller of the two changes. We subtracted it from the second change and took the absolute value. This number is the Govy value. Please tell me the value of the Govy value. 0.41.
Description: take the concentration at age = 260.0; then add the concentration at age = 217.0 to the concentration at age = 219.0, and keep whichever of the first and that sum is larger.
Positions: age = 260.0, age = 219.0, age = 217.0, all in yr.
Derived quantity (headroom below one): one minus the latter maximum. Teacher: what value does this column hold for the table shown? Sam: -2.9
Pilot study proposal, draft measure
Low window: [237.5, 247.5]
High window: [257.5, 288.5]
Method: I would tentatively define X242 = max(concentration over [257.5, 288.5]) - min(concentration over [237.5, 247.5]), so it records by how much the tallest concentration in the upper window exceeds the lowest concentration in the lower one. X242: 2.68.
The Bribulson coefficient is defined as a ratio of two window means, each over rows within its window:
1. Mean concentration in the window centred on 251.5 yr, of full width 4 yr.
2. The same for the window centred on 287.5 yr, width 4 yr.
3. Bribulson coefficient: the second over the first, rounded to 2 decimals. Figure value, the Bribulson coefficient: 1.45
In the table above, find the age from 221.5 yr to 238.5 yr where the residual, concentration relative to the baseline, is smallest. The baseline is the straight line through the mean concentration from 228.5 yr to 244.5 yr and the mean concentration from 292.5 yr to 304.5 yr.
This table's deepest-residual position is 238.0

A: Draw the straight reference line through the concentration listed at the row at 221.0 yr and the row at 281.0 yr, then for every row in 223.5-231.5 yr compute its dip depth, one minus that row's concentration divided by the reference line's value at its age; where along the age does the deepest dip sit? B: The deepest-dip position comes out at 224.0 yr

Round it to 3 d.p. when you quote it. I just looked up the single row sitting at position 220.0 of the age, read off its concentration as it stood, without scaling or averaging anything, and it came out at 1.599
